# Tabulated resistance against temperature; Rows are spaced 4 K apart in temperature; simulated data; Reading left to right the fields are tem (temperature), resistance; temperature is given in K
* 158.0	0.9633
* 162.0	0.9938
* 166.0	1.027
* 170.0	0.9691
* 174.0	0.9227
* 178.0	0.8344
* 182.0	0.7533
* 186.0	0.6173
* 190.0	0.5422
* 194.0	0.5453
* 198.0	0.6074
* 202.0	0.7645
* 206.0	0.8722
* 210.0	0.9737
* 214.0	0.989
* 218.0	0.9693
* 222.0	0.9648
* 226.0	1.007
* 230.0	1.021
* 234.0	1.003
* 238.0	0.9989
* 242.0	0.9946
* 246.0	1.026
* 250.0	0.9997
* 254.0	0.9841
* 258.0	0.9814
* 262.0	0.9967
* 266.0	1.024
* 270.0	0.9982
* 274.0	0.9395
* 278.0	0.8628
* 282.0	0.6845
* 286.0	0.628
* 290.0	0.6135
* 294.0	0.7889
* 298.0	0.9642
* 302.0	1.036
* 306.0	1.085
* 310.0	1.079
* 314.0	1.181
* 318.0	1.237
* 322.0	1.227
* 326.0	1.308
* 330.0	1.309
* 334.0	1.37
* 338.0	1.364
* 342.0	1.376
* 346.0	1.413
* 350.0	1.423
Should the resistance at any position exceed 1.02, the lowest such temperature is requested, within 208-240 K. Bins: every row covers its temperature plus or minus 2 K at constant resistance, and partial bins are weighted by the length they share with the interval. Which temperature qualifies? 230.0 K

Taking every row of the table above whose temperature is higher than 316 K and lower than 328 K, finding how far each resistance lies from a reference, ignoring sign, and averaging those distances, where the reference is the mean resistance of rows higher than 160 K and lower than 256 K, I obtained 0.37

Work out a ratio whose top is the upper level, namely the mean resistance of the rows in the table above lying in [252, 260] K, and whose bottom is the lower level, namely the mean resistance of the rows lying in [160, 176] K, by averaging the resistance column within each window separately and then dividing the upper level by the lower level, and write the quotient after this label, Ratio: 1.00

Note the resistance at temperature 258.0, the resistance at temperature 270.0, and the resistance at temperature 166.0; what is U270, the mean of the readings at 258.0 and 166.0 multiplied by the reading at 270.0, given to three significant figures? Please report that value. 1.00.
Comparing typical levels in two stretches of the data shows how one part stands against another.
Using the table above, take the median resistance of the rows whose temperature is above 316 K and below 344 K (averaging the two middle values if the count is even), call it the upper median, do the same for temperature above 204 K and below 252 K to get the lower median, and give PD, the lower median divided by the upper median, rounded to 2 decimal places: 0.76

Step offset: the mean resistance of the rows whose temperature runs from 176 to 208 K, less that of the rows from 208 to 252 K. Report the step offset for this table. -0.30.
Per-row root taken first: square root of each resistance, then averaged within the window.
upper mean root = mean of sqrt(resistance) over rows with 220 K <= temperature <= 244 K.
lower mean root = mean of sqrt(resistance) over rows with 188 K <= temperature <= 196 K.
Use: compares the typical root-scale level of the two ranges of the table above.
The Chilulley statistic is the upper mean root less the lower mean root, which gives 0.26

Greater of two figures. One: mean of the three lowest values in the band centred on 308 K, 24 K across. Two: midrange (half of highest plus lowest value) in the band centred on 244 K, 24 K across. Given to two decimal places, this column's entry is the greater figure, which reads 1.03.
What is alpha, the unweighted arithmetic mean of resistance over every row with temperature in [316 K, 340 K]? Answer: 1.30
